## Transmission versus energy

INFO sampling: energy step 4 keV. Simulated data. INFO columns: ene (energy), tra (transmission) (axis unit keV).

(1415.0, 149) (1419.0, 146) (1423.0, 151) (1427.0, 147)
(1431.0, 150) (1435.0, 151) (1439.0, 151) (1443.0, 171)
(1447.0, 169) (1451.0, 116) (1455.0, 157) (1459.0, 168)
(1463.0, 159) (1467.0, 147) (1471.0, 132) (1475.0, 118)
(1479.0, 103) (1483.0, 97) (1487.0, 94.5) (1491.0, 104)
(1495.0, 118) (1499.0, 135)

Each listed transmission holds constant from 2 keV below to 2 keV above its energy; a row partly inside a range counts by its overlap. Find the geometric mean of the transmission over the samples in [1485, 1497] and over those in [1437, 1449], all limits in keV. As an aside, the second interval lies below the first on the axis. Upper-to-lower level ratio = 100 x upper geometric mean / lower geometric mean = 64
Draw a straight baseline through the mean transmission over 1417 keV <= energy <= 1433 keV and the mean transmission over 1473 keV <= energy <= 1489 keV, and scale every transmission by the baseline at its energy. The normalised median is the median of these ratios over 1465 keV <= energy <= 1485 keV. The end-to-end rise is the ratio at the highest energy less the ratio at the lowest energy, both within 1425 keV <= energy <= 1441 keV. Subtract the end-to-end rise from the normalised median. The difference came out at 0.99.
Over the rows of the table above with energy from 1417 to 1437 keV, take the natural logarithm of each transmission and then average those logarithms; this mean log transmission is 5.00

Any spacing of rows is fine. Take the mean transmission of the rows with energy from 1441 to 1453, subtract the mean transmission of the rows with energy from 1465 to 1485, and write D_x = 33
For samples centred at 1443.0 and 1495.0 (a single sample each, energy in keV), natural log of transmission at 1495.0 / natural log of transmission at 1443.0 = 0.928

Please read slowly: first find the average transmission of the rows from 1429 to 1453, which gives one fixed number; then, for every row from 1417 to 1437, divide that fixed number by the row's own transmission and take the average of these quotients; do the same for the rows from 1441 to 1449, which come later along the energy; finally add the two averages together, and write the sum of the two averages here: 1.91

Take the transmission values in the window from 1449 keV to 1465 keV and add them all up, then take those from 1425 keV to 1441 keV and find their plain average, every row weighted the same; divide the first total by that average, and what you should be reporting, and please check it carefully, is 4.0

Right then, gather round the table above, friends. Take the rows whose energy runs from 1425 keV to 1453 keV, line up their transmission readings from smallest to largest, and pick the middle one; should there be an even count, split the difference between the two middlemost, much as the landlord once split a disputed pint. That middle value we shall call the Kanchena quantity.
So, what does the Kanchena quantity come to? 151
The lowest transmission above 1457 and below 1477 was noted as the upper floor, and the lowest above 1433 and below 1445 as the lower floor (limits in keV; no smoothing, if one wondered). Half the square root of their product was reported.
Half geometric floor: 67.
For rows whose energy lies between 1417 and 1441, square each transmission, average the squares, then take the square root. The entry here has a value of 149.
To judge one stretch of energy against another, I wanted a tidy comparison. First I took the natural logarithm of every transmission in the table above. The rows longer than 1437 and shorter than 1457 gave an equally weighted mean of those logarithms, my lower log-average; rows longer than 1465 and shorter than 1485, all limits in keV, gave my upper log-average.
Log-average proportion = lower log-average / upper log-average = 1.05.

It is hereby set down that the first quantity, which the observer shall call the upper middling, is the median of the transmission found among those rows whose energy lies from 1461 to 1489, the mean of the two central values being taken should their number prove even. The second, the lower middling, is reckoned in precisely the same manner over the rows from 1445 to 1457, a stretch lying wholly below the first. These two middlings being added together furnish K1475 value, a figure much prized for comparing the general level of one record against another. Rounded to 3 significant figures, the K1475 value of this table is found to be 275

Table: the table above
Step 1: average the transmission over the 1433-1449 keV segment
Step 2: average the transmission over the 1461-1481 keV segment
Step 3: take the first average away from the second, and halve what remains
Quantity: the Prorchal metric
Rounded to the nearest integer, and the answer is -14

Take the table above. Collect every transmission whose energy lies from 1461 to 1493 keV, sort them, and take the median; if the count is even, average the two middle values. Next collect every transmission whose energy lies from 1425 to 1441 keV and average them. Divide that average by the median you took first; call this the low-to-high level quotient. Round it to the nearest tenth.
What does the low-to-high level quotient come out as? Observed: 1.3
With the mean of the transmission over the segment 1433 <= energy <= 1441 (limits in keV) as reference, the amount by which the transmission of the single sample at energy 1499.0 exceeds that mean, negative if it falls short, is -16.0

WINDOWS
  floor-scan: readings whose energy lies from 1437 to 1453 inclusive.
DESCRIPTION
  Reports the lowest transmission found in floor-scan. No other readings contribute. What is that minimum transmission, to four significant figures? 116.0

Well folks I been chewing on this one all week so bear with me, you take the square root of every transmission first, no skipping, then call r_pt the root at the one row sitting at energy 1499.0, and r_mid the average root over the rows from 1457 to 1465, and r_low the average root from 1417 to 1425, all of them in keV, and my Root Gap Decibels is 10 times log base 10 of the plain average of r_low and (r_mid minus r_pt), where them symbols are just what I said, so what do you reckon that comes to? 8.25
